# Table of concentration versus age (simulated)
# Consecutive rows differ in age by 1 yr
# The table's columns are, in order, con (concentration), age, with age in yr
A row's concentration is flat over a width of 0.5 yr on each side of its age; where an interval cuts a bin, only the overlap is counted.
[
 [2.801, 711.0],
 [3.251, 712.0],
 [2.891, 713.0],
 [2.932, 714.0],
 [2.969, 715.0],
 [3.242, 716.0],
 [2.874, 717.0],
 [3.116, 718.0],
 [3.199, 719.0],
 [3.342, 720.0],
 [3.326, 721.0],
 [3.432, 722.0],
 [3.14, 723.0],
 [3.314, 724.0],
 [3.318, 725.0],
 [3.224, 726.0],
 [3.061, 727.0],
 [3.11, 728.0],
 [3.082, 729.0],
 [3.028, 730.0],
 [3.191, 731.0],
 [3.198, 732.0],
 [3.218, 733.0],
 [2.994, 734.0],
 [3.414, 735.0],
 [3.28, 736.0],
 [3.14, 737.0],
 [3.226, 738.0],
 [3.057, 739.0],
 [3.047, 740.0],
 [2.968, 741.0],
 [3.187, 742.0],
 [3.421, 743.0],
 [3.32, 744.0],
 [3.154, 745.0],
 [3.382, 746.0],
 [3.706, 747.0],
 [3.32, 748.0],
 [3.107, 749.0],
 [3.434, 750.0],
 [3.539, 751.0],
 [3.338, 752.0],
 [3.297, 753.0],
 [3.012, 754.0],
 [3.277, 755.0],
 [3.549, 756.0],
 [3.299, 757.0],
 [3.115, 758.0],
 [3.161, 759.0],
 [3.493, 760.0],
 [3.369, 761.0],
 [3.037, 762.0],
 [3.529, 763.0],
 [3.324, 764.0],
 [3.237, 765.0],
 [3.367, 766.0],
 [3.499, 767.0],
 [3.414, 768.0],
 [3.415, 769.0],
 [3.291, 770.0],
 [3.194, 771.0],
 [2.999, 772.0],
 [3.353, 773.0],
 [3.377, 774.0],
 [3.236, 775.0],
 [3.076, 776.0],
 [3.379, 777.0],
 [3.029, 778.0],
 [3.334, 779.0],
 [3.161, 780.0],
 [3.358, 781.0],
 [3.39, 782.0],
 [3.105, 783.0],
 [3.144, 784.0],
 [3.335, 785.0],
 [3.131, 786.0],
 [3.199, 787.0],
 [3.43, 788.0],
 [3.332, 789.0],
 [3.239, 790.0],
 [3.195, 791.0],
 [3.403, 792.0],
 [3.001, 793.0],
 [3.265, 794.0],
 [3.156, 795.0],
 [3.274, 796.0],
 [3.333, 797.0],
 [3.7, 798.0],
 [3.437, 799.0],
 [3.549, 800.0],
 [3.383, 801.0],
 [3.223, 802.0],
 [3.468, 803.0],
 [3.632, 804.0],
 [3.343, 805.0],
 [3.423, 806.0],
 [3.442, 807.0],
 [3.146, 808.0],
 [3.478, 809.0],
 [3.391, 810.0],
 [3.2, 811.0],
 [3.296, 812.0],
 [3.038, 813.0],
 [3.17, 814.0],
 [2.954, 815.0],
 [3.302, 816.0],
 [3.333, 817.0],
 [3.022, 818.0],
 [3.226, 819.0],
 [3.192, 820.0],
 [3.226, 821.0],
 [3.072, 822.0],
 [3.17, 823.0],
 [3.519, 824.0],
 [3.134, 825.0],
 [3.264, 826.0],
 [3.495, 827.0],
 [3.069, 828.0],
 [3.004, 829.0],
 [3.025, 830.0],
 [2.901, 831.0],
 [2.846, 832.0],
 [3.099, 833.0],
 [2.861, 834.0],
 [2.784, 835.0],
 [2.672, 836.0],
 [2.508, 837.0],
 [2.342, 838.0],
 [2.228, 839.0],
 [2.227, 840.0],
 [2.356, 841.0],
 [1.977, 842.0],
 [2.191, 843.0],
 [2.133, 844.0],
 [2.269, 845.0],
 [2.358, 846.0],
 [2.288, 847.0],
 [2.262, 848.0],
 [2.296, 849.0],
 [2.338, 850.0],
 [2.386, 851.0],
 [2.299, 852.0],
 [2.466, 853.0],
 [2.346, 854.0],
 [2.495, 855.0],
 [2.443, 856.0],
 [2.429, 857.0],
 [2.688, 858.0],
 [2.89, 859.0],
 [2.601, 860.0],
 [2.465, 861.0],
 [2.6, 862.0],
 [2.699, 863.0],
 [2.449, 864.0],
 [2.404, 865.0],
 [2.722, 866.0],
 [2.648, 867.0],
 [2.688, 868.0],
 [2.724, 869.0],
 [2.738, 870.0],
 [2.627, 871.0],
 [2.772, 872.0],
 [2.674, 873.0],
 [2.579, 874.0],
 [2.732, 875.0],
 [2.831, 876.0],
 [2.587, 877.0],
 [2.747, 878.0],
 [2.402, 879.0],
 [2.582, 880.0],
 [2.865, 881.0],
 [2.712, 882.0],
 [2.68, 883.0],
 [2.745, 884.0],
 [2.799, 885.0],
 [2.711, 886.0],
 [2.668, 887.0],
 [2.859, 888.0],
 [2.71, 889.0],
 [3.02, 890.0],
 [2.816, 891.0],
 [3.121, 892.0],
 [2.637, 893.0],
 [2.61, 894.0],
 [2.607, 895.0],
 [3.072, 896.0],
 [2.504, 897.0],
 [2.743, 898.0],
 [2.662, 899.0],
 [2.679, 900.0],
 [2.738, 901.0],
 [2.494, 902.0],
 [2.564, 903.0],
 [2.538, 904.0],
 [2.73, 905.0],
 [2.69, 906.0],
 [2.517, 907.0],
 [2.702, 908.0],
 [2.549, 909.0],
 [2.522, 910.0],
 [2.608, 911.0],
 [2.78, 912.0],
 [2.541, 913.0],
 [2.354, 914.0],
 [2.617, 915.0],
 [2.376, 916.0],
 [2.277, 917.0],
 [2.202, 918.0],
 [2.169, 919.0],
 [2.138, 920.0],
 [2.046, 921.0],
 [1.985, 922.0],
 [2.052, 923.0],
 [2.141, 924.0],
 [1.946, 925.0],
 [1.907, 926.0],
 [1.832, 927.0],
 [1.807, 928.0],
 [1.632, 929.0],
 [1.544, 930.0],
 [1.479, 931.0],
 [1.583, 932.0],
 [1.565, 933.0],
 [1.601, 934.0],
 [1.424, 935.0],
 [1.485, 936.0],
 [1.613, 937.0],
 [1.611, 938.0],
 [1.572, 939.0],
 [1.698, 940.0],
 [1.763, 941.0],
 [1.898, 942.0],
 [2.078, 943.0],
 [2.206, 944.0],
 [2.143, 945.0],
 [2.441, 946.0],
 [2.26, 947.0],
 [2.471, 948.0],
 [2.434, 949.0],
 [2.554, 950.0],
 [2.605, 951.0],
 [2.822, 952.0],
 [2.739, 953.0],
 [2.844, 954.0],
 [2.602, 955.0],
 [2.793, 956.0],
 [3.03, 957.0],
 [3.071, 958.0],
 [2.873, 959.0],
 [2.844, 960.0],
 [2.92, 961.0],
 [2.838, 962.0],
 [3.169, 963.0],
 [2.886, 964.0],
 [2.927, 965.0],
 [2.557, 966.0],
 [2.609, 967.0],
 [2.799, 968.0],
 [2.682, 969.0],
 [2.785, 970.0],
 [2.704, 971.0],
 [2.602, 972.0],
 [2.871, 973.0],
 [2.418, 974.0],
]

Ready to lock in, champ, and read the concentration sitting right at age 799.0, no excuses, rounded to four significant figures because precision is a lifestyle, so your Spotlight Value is 3.437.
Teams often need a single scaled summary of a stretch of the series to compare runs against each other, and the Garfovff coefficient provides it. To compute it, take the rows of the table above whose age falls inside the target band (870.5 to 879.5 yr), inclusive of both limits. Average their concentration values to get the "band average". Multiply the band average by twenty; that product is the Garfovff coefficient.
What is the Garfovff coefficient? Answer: 53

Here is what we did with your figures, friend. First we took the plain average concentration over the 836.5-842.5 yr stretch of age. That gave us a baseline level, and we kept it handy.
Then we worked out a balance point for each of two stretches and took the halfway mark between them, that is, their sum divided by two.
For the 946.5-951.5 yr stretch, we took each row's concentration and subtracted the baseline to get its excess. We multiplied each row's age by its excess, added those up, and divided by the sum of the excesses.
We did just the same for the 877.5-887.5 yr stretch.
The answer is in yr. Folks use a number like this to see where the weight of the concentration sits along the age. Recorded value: 916.3 yr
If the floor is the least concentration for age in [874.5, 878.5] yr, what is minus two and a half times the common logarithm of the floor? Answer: -1.03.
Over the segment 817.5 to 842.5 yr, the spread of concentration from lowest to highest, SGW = 1.5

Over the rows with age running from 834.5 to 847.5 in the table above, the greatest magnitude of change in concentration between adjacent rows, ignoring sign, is 0.38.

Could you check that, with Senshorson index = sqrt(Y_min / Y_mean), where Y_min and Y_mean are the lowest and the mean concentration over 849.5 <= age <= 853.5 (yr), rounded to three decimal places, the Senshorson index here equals 0.984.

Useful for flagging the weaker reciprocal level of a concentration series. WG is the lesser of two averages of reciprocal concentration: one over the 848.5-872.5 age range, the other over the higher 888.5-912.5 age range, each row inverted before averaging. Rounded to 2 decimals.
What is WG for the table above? 0.37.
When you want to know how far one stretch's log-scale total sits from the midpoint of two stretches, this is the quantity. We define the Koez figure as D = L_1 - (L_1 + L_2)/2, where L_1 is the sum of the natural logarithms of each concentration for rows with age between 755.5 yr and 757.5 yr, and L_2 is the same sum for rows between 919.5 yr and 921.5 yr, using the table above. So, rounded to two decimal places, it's 0.49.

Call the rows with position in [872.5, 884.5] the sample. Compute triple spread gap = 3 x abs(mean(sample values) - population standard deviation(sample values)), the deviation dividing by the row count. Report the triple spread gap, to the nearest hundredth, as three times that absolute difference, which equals 7.67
